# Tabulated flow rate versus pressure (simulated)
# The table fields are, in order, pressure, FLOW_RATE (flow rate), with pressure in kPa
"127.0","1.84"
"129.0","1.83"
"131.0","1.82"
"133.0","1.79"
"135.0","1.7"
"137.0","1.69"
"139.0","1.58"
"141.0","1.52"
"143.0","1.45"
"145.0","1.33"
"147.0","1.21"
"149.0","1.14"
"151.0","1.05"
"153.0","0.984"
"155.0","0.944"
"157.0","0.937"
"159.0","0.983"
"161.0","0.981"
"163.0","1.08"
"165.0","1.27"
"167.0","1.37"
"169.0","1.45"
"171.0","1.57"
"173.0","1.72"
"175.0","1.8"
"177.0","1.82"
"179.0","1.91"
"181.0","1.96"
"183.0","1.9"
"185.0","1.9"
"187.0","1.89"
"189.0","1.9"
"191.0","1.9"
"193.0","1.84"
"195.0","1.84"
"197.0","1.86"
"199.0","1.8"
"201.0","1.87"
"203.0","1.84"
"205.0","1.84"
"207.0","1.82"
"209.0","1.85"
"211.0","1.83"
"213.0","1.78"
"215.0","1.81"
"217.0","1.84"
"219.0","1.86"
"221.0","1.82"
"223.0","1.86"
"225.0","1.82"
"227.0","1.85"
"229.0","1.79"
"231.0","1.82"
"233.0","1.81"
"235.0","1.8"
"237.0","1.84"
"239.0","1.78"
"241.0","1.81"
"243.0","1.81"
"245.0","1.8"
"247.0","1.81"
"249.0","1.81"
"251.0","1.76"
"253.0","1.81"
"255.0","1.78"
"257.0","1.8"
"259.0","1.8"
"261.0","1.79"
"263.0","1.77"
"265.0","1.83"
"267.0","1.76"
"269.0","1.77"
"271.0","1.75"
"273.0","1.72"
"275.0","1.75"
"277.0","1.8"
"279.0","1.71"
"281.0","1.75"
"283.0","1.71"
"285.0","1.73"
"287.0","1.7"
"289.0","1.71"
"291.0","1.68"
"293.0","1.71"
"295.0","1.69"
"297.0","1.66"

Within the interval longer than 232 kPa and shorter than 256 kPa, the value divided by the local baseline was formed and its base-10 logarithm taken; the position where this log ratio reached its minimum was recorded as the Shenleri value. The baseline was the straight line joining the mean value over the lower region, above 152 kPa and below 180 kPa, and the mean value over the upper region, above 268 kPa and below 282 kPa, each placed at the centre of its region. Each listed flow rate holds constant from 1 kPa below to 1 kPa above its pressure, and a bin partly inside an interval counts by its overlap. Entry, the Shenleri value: 251.0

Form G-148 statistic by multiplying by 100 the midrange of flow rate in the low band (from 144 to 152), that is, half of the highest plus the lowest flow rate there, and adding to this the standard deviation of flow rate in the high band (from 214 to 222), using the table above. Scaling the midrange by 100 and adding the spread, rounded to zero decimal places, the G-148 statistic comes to 119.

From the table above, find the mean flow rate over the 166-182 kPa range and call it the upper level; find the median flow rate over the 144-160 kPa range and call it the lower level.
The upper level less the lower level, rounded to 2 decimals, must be 0.68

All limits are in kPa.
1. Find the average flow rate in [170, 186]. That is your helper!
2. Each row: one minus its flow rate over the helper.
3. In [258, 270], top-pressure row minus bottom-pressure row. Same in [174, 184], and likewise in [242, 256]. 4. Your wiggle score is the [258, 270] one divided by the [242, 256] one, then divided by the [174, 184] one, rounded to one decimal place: -18.2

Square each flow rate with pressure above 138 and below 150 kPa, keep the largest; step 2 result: 2.50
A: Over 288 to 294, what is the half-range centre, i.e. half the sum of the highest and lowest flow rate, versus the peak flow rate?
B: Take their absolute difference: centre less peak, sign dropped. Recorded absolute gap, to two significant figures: 0.015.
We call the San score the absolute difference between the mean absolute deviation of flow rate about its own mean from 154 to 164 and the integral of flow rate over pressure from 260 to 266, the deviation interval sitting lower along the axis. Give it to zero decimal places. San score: 11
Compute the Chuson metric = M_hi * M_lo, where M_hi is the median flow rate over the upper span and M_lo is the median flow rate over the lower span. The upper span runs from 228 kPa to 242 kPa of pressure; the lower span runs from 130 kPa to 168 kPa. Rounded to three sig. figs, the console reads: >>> 2.30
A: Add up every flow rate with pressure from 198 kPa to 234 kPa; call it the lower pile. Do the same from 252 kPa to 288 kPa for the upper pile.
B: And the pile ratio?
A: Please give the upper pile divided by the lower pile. 1.0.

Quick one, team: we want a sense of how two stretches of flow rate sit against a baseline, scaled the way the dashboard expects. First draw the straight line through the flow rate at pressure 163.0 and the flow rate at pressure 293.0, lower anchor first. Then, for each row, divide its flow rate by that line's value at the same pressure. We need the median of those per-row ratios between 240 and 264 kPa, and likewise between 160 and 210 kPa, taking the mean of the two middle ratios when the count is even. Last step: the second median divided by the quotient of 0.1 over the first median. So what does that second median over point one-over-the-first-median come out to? 17.6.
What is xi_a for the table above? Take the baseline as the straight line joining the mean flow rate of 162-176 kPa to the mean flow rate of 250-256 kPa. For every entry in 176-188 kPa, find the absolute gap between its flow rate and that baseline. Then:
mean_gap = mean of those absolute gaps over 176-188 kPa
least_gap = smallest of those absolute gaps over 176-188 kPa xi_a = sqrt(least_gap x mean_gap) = 0.35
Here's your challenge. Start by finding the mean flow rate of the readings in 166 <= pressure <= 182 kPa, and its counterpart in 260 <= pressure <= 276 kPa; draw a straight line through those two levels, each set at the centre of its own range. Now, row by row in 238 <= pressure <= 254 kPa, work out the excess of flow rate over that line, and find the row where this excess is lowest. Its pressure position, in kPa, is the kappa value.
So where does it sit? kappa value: 251.0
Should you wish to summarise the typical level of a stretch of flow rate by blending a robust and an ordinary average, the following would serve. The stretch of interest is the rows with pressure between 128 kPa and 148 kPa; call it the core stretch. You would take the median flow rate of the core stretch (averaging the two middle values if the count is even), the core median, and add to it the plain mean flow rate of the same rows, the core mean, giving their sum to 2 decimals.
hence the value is 3.23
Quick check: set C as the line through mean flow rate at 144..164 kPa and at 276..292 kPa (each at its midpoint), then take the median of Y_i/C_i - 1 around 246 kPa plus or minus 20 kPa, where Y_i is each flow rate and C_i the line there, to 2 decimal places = 0.18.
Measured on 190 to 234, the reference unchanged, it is 0.34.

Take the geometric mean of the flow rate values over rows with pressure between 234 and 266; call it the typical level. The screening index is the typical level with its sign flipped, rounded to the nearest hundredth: -1.80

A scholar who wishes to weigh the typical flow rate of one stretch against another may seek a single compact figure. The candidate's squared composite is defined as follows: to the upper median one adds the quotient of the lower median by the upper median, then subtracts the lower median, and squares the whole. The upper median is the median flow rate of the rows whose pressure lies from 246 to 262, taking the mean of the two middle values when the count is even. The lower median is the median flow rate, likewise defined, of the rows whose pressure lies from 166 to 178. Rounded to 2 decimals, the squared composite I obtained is 1.14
